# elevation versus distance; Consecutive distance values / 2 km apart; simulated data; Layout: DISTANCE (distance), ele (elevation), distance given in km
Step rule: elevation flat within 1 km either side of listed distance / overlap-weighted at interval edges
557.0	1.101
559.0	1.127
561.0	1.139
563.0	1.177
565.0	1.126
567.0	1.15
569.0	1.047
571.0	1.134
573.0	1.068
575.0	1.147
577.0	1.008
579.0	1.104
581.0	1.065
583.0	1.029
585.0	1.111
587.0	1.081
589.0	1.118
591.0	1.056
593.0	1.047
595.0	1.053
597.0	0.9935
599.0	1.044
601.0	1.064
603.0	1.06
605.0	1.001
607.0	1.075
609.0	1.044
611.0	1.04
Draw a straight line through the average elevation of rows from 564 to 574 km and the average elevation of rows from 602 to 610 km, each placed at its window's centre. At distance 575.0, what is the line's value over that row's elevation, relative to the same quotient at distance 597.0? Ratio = 0.90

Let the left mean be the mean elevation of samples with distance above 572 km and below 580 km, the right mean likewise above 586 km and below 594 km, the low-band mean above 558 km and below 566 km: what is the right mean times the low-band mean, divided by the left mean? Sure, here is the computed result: 1.14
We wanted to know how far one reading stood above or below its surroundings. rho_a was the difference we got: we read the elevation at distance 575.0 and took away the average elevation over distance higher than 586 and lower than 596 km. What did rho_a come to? 0.08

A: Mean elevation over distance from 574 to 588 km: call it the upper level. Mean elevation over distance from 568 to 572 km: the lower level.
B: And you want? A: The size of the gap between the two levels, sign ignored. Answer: 0.013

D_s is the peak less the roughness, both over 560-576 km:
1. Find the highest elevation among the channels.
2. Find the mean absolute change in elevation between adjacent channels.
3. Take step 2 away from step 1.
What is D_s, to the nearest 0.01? 1.11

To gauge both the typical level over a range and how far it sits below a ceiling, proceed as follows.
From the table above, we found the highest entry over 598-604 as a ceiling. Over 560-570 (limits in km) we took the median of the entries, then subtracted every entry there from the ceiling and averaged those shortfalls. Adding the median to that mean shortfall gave 1.08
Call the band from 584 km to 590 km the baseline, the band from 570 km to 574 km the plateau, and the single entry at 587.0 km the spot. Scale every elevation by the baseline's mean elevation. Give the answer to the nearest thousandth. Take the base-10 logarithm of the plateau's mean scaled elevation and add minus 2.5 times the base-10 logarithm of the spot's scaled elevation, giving 0.021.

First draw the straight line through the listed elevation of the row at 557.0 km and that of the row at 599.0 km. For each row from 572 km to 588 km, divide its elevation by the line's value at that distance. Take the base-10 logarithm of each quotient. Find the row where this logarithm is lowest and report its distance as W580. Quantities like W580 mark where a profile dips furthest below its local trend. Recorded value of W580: 577.0 km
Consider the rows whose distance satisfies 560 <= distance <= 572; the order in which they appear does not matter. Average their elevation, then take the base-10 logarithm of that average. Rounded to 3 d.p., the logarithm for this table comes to 0.053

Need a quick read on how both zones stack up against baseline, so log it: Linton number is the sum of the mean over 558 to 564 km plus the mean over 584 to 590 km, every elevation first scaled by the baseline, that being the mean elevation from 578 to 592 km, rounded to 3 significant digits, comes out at 2.08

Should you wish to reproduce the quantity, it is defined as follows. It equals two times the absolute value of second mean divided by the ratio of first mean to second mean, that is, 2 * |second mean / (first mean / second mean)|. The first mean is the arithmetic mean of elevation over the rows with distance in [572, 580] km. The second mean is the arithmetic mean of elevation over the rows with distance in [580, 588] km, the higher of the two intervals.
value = 2.12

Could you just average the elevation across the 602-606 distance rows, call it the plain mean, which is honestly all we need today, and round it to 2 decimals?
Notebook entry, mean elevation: 1.03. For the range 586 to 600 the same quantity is 1.06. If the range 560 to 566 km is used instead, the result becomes 1.15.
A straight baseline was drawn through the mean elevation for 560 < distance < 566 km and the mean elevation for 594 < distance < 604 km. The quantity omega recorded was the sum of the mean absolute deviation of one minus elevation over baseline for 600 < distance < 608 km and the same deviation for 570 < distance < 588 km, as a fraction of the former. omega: 2.5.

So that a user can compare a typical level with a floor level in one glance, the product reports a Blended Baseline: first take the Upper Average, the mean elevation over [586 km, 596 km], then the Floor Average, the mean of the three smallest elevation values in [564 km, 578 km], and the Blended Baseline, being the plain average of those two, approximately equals 1.056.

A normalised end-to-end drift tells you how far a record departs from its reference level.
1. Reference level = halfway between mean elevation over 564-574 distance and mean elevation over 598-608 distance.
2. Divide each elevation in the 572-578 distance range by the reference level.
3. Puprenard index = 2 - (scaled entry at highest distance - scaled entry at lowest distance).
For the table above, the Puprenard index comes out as 2.06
